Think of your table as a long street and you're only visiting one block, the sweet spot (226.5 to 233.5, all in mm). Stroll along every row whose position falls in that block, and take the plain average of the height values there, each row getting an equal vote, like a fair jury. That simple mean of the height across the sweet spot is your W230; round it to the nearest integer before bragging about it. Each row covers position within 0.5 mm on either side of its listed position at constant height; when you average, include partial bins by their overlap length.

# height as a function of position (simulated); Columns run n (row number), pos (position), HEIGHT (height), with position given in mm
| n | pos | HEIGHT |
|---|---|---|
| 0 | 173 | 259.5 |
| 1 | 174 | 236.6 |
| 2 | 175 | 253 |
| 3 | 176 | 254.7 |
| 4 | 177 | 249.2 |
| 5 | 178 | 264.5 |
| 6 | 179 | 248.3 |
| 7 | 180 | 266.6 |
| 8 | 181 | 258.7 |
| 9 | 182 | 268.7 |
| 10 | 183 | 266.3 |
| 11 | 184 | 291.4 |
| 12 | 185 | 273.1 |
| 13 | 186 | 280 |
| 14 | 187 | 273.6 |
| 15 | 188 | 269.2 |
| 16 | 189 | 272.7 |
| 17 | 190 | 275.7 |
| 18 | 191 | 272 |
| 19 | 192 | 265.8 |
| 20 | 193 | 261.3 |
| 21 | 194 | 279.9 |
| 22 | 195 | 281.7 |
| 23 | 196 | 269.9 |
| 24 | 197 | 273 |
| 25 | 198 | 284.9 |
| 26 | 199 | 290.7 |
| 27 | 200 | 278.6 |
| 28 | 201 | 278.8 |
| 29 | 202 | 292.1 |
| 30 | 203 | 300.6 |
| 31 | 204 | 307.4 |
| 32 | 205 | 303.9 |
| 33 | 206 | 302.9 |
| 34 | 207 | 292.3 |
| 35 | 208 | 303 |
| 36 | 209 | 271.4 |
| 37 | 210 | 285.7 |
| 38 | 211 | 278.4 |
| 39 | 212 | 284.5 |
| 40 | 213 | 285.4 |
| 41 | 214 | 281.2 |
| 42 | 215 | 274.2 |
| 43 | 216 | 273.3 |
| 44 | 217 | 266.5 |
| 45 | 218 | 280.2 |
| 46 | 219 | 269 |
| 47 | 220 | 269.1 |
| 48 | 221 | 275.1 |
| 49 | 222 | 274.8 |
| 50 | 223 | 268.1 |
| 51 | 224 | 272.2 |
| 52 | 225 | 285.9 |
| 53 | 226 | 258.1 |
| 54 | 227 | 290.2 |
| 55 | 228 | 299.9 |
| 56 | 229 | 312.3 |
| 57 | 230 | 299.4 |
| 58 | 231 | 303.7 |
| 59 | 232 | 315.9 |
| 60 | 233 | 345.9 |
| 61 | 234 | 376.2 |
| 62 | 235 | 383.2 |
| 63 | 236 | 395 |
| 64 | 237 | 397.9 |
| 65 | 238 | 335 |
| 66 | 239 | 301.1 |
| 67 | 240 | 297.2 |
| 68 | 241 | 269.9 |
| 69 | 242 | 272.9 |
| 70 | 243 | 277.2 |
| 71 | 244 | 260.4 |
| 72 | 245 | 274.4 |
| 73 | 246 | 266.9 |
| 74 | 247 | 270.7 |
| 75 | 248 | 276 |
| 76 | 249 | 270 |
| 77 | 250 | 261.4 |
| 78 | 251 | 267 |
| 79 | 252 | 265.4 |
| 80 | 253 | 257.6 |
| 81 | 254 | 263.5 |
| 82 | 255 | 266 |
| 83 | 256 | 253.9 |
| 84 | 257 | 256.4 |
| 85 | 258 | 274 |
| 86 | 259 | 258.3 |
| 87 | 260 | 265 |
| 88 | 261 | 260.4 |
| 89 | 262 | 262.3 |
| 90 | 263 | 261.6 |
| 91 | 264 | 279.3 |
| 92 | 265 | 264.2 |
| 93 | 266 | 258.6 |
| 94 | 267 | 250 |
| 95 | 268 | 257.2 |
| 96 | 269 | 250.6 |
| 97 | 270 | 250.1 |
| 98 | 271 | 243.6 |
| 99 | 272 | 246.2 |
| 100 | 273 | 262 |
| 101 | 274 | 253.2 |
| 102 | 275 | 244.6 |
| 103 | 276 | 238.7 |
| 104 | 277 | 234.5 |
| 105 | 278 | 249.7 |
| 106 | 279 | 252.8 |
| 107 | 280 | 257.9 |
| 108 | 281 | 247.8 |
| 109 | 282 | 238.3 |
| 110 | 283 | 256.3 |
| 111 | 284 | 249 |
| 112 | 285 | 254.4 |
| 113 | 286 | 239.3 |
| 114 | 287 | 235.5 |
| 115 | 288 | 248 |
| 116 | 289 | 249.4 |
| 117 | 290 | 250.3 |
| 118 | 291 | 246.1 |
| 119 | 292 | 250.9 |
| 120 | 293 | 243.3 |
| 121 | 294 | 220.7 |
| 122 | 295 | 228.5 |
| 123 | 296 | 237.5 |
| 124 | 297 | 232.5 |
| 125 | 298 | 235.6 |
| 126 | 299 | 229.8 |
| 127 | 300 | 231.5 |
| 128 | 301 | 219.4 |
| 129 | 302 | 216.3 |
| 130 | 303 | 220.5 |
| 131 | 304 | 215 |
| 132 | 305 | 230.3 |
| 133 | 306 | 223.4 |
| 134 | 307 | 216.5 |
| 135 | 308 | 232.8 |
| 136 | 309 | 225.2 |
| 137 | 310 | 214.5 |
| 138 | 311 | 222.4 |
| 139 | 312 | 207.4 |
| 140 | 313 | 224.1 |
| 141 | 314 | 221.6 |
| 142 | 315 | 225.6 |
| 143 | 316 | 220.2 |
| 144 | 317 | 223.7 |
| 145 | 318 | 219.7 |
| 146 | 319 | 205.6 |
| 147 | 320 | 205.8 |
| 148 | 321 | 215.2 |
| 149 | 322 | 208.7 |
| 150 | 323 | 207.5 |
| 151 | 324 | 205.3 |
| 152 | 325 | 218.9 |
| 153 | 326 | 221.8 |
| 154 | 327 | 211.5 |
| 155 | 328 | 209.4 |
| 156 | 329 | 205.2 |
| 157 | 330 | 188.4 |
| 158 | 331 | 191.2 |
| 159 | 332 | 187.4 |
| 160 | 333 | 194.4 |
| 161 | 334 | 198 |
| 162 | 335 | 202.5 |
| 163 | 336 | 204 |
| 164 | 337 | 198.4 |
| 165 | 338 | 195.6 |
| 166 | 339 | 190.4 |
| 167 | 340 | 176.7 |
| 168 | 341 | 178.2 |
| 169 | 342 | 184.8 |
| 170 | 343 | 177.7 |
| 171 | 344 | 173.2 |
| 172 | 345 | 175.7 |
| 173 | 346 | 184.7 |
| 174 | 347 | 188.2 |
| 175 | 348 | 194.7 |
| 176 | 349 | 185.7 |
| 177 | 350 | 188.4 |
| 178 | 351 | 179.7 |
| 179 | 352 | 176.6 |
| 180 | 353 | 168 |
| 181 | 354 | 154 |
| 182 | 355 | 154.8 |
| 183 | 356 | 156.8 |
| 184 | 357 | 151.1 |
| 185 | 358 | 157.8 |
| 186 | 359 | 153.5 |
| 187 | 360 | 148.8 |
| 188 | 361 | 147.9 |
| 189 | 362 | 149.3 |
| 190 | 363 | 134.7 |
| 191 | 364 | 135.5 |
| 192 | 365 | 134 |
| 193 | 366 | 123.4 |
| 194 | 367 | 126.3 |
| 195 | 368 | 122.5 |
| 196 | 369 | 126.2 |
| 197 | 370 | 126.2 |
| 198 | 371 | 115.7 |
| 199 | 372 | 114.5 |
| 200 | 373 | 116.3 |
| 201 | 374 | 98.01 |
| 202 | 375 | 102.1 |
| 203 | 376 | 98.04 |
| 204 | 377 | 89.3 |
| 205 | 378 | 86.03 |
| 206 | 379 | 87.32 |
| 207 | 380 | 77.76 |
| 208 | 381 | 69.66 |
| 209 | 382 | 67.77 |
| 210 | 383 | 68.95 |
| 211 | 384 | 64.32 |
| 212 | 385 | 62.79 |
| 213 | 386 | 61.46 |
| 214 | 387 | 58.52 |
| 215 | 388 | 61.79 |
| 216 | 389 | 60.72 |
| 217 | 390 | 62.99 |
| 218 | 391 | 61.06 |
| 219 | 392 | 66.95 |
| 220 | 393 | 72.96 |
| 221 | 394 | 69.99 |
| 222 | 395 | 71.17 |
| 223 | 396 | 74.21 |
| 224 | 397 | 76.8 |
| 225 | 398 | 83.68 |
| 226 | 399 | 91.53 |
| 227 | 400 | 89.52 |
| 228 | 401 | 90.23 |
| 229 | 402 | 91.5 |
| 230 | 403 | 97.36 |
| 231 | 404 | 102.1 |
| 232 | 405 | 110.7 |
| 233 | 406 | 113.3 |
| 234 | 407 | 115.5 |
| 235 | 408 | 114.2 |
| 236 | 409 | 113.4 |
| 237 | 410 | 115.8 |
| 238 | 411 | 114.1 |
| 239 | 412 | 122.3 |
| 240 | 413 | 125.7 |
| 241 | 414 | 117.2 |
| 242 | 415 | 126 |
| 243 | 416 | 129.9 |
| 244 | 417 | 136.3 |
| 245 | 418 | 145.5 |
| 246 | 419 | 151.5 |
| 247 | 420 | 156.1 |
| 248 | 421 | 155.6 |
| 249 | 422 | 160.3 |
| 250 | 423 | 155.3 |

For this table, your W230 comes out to 310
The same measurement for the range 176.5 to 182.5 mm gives 259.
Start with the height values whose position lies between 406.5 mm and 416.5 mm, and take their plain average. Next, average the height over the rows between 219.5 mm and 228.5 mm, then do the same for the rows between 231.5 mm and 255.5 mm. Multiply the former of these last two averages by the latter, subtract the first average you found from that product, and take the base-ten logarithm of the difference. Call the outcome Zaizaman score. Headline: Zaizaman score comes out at 4.92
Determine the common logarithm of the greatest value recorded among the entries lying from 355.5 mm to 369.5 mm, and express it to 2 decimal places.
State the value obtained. 2.20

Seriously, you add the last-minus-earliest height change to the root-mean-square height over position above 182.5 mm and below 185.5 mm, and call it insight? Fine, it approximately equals 284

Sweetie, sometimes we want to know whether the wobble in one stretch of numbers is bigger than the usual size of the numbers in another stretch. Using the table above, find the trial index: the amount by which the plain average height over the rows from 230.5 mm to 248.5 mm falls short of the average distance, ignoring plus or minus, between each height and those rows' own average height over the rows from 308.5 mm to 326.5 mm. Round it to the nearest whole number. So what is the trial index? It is -305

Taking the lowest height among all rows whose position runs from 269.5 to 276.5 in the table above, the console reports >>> 238.7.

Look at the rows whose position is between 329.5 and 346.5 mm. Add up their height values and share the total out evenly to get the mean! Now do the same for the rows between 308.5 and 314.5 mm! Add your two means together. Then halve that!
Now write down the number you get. 204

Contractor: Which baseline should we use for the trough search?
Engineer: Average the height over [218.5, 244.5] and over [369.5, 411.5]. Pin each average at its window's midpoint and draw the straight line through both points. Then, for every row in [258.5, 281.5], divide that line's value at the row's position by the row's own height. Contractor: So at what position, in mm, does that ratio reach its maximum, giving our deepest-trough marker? 277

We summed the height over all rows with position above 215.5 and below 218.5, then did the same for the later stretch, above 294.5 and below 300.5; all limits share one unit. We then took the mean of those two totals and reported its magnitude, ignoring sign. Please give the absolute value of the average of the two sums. 1108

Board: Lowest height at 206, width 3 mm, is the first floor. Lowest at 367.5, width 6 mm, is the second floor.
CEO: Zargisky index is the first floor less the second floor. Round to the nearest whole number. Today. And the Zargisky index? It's 170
